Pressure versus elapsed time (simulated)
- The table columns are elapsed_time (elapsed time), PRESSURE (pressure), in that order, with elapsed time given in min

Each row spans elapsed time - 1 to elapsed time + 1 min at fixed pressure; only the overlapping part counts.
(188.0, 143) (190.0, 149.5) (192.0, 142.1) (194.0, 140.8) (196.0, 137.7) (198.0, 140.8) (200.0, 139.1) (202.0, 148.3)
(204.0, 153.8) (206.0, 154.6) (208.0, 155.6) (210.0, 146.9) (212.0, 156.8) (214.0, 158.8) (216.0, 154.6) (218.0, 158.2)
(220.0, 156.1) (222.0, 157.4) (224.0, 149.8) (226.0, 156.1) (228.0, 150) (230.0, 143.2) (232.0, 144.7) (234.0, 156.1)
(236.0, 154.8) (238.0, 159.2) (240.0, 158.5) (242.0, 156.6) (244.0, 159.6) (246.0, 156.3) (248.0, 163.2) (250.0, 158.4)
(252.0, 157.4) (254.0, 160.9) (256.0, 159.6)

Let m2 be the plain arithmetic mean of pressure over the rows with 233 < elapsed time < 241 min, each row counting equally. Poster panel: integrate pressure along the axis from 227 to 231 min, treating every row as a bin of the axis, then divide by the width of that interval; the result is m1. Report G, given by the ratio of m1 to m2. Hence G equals 0.93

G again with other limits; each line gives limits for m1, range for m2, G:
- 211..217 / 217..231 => 1.02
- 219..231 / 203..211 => 1.00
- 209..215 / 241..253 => 0.97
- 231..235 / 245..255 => 0.94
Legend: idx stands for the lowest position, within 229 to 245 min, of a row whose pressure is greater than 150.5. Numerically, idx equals 234.0 min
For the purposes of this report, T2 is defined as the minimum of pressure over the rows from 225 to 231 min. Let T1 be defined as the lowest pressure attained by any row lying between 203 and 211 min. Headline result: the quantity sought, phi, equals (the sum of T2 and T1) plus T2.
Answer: 433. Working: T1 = 146.9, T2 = 143.2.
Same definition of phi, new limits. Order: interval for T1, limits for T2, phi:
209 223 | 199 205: 425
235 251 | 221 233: 441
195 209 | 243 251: 450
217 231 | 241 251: 456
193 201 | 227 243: 424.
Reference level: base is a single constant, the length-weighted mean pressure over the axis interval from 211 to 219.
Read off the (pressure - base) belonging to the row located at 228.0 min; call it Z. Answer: -7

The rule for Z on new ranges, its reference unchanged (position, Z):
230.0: -14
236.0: -2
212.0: 0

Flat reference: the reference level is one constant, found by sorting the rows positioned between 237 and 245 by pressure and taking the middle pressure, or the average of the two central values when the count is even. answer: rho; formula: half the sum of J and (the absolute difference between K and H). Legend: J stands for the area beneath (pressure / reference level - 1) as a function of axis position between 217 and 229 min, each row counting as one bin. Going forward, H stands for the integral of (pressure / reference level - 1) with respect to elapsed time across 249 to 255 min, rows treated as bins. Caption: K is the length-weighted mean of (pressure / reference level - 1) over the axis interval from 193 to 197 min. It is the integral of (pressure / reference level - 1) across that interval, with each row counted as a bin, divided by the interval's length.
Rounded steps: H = 0.002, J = -0.3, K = -0.123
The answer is -0.10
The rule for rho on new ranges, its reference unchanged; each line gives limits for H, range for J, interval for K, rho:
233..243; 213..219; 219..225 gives 0.01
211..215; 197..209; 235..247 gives -0.37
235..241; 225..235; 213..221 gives -0.26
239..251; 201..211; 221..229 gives -0.21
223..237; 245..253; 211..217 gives 0.35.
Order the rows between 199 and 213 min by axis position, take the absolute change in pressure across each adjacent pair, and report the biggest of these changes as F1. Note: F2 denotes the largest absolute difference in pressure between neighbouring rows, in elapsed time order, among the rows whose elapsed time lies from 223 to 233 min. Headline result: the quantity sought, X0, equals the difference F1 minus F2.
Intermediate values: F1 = 9.9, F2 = 6.8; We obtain 3.1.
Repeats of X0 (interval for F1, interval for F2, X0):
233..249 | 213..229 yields -0.7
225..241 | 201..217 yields 1.5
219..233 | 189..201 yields 0.2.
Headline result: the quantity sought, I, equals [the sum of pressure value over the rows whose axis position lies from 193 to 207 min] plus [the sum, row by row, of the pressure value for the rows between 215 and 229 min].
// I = 2097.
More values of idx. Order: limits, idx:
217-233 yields 218.0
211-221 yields 212.0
